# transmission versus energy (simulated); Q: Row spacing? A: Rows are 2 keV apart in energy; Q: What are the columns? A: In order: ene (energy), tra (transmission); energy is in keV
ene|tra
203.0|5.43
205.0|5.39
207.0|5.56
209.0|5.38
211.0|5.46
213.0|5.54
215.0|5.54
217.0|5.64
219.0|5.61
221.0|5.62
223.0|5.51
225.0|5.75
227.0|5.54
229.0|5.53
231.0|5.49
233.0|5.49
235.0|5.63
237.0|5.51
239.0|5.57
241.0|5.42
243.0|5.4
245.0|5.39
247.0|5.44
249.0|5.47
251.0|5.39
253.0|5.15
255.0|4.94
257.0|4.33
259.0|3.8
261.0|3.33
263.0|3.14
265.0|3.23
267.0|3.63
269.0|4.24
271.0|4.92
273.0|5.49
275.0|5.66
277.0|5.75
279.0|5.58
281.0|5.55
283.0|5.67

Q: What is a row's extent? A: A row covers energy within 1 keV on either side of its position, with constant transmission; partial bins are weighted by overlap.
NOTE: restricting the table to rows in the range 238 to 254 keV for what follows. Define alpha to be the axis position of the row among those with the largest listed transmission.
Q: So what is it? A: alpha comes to 239.0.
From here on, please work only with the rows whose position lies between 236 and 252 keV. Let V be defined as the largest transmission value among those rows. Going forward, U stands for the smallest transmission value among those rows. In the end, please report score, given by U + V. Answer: 11.0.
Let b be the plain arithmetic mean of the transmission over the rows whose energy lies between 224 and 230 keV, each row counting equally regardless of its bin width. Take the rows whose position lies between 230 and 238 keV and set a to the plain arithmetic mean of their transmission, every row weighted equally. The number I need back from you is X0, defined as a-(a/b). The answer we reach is 4.544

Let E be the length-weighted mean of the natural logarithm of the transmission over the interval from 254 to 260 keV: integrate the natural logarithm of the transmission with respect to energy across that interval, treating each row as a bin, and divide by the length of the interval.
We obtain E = 1.47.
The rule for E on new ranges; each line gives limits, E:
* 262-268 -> 1.20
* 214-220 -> 1.72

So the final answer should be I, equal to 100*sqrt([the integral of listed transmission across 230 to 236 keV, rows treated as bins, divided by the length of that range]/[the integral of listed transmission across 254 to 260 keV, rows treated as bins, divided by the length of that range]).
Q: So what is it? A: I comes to 113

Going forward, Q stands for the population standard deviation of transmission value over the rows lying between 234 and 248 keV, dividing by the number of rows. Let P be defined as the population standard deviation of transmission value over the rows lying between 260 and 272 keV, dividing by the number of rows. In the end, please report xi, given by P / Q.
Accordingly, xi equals 7.5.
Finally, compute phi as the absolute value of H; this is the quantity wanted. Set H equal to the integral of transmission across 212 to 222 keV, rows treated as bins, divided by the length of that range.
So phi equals 5.59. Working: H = 5.59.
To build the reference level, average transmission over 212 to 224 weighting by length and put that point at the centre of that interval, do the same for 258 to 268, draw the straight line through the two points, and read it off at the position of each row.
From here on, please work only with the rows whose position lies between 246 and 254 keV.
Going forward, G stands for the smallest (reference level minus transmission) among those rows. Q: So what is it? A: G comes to -1.39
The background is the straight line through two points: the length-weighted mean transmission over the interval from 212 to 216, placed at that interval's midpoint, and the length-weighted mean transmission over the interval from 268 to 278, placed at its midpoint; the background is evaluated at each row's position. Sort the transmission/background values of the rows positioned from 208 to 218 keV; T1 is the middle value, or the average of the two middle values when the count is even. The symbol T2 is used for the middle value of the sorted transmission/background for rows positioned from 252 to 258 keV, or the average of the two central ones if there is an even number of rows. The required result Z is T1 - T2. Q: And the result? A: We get 0.07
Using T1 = 1.00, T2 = 0.93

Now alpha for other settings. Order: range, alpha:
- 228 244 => 235.0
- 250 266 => 251.0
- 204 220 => 217.0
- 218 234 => 225.0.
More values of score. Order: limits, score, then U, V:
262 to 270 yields 7.4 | 3.14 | 4.24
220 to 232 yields 11.2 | 5.49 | 5.75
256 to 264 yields 7.5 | 3.14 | 4.33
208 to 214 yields 10.9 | 5.38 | 5.54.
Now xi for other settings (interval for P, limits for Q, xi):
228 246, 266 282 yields 0.1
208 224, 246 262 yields 0.1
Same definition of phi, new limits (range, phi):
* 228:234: 5.50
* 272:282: 5.61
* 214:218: 5.59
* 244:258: 5.16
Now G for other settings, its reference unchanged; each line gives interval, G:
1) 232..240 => -1.00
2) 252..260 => -1.25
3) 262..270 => -1.10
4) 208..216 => 0.18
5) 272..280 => -2.99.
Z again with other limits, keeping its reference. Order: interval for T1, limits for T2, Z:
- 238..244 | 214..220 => -0.01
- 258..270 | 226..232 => -0.35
